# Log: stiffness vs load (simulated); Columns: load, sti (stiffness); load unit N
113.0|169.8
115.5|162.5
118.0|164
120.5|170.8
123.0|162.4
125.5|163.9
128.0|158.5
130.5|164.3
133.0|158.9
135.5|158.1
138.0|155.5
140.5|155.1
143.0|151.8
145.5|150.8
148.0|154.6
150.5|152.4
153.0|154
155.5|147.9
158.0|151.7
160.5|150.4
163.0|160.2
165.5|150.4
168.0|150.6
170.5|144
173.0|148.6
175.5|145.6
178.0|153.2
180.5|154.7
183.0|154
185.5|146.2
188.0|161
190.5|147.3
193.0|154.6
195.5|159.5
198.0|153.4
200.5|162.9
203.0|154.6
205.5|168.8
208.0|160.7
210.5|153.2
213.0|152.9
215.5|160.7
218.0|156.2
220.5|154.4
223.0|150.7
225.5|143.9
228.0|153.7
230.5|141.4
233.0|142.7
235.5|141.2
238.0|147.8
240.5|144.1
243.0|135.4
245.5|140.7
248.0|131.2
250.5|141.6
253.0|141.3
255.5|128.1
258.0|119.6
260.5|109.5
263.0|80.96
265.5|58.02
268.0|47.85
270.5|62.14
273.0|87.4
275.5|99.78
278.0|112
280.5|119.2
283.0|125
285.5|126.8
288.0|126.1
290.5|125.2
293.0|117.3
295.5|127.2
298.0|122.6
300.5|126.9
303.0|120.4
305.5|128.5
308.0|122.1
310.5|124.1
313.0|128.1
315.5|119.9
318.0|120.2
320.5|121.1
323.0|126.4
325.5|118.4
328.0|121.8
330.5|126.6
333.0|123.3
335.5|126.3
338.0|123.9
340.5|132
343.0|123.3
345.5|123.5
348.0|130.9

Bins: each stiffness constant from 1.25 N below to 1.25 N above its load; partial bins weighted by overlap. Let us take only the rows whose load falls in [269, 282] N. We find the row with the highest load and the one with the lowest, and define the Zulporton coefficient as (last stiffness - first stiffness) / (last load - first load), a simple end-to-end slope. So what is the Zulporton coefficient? 5.7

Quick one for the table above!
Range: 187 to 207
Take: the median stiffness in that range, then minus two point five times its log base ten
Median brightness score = -5.49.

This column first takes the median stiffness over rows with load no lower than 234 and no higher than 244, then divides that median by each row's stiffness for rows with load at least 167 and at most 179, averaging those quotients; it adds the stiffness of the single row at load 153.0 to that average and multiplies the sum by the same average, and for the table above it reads 149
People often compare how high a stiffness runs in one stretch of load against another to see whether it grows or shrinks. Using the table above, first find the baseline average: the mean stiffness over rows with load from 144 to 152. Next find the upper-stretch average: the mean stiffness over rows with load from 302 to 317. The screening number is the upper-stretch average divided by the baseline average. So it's 0.81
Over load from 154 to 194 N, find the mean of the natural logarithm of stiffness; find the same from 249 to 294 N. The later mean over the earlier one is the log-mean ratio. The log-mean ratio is 0.923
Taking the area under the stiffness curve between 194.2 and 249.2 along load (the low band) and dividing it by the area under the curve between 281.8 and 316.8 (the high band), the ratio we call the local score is 1.9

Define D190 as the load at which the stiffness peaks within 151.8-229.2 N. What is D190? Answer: 205.5 N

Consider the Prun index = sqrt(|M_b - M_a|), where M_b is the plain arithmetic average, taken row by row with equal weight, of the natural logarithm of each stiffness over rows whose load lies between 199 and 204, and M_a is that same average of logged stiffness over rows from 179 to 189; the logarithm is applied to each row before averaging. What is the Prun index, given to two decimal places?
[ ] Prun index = 0.18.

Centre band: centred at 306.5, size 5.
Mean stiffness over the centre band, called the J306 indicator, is 125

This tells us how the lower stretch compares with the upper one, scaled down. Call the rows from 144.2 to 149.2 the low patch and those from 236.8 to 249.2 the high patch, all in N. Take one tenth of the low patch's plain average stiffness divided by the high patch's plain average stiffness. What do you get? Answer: 0.109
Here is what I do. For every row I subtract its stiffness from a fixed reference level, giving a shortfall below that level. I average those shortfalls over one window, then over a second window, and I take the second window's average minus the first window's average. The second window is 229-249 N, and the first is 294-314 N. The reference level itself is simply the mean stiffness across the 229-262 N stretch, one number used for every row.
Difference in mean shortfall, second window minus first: -16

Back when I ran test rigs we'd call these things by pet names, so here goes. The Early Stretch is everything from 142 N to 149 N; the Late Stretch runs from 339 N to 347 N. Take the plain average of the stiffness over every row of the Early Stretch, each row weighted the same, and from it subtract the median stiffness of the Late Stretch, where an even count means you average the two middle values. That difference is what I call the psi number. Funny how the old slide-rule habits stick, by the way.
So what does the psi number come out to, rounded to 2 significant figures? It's 29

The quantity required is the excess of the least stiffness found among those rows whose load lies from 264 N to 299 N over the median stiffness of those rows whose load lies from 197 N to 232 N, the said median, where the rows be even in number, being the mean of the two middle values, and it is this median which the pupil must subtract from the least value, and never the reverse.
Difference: -106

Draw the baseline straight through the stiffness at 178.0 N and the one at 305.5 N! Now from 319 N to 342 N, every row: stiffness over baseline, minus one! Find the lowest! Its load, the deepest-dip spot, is 325.5 N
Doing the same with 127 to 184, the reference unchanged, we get 170.5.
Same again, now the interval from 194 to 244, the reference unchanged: 243.0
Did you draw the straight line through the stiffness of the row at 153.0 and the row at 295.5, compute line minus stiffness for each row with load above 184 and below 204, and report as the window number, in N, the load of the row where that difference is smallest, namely 200.5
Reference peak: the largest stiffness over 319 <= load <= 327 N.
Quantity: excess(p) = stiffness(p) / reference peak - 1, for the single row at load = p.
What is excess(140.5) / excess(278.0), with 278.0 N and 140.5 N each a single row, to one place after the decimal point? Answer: -2.0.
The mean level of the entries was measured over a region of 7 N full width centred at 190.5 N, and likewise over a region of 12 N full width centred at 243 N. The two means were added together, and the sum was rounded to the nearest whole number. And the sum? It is 294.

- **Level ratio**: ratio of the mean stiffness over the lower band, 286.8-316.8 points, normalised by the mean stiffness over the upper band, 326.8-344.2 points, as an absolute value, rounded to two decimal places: 0.99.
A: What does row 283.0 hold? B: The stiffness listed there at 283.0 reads 125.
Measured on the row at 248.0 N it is 131.2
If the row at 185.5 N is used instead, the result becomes 146.2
